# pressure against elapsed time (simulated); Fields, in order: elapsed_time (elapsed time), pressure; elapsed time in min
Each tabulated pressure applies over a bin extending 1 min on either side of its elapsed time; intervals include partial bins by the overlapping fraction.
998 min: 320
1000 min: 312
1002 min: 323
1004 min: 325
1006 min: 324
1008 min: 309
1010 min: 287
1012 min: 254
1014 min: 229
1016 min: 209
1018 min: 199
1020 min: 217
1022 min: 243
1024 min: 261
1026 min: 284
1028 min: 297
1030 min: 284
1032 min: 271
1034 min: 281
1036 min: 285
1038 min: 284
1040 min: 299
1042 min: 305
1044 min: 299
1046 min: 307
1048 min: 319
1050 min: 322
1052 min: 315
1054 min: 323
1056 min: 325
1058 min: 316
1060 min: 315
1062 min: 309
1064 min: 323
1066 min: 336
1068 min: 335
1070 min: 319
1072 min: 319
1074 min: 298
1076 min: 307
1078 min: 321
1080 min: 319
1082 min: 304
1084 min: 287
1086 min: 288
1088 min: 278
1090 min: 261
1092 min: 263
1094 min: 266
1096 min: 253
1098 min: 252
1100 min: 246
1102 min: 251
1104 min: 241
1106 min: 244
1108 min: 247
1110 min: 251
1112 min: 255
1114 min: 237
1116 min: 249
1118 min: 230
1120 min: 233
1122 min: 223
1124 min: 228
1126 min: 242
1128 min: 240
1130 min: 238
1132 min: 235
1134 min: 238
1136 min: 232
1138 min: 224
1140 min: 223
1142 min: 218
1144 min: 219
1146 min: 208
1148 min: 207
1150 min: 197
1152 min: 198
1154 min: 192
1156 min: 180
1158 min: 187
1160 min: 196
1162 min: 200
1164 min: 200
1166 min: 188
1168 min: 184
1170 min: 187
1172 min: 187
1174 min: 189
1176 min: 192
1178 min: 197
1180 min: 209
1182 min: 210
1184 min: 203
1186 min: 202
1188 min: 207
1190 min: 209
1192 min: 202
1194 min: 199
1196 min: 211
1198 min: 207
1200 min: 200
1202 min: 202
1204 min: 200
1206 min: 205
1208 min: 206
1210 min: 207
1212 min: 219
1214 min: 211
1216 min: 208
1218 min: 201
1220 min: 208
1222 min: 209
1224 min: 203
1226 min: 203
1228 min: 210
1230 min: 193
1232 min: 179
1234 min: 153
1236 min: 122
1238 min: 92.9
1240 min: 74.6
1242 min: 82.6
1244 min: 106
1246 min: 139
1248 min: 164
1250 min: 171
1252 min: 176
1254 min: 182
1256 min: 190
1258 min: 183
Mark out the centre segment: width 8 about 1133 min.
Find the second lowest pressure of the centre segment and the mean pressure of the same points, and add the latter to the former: 471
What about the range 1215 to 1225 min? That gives 409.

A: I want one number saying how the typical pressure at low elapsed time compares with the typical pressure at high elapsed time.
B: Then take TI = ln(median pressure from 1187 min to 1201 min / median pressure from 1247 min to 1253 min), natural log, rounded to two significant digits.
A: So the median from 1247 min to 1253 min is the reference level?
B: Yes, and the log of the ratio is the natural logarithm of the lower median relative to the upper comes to 0.19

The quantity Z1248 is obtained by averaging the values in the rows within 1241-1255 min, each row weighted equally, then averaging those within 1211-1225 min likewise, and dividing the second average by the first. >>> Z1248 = 1.4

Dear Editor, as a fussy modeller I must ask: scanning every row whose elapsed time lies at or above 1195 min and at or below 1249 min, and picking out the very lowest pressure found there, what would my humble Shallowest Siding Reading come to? 74.6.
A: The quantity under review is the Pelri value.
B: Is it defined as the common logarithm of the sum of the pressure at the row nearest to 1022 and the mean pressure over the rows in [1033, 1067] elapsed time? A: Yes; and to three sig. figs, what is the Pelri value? 2.74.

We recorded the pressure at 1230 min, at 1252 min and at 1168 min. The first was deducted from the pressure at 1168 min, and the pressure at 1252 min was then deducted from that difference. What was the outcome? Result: -185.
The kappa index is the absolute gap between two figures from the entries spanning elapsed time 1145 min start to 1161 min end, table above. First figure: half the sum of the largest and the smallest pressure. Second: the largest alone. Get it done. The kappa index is 14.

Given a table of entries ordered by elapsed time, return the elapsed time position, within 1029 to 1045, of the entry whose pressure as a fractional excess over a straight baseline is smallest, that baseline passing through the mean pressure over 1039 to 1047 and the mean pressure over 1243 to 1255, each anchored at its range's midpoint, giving 1032 min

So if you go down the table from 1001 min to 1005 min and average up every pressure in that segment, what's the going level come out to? 324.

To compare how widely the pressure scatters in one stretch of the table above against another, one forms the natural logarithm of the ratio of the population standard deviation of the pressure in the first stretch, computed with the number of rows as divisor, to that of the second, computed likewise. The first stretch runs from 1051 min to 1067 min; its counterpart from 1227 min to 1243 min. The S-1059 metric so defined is -1.85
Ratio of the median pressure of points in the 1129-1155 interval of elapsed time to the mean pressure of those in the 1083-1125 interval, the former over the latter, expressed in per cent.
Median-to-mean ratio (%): 87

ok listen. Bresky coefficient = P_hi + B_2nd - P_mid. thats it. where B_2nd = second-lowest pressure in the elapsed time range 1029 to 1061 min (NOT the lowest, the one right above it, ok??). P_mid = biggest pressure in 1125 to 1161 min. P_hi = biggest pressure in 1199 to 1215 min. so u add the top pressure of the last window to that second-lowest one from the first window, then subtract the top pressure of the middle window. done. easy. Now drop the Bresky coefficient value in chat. 258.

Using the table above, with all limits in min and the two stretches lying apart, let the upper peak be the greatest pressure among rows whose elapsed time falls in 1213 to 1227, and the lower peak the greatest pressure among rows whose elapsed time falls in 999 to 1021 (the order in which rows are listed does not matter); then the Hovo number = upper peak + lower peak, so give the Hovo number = 536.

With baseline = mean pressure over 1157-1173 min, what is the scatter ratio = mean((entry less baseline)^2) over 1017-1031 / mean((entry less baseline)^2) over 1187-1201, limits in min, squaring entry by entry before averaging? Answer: 25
